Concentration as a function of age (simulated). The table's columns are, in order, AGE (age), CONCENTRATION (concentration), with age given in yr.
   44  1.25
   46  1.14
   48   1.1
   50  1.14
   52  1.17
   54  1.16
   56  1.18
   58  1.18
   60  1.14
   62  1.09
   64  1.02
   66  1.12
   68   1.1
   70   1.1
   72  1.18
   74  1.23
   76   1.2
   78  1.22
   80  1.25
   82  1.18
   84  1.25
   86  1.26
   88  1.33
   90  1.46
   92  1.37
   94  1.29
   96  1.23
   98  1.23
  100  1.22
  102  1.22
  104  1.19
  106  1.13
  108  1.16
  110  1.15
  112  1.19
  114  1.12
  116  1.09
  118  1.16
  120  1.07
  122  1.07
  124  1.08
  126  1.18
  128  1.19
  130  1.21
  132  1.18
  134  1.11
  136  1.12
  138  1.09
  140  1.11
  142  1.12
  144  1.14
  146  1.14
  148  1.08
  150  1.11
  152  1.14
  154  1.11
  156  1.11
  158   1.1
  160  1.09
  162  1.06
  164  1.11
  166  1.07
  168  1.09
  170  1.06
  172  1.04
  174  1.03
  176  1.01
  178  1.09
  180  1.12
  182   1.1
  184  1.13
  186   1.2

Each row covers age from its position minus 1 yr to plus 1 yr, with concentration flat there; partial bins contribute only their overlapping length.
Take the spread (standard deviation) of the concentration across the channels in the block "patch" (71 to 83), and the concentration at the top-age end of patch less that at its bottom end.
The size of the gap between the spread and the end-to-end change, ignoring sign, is 0.03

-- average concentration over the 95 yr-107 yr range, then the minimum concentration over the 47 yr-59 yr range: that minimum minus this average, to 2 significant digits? -0.10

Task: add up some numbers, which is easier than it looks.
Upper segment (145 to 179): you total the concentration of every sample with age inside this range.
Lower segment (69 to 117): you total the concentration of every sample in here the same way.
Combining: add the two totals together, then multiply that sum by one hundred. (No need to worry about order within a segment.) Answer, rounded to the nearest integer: 4769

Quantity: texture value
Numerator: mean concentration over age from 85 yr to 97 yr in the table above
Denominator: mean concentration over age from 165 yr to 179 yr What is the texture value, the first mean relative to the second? 1.25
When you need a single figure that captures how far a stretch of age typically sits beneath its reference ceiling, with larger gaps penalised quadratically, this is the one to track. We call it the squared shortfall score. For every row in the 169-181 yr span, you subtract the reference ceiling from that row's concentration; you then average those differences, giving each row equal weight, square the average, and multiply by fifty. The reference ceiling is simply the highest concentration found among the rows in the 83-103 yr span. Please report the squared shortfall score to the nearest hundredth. 8.07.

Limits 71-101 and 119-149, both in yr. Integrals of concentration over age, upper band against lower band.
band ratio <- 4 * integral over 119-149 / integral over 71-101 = 3.57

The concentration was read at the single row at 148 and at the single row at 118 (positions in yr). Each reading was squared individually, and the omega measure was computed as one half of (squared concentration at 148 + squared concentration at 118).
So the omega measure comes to 1.26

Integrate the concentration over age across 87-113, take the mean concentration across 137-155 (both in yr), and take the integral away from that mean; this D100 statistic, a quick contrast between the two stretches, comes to -31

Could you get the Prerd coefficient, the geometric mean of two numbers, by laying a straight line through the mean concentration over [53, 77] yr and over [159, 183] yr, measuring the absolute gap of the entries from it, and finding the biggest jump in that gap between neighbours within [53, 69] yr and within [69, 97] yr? 0.115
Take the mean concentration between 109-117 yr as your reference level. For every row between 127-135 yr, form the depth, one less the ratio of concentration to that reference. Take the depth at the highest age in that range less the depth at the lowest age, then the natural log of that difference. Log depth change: -2.7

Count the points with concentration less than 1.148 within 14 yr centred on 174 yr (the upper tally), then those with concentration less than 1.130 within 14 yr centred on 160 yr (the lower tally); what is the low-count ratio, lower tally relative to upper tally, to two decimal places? 1.00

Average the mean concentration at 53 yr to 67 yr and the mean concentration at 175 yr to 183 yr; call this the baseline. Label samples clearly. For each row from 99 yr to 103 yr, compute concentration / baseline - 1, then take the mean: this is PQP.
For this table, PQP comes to 0.11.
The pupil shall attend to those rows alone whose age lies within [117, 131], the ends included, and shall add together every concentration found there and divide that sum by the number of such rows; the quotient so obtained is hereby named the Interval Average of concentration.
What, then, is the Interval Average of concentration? 1.14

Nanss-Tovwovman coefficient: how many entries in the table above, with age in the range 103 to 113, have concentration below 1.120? 0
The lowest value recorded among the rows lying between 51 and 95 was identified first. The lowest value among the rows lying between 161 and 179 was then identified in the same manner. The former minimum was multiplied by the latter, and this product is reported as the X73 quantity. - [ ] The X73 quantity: 1.03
